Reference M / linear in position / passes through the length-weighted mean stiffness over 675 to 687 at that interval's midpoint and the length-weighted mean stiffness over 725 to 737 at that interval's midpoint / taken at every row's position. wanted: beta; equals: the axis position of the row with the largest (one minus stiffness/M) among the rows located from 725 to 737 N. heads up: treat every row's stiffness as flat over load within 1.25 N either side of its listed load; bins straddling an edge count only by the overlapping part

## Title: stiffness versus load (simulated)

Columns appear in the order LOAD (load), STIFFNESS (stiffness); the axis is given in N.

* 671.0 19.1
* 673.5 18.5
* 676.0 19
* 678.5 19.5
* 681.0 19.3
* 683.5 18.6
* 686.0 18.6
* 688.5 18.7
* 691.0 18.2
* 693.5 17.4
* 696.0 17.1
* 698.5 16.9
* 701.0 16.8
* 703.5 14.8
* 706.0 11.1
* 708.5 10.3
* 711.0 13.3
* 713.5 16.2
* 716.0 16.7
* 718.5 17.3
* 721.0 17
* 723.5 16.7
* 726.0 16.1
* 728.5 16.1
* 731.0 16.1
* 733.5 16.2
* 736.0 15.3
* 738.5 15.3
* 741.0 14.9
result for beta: 736.0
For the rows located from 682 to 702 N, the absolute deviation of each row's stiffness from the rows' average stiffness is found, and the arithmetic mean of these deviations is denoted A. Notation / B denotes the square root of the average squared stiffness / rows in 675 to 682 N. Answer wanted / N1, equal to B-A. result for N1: 18.5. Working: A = 0.74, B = 19.3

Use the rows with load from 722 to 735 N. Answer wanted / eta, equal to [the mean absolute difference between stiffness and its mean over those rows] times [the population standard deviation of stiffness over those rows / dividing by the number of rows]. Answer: 0.0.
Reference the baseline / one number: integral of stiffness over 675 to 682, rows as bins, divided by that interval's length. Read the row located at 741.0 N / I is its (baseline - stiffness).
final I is 4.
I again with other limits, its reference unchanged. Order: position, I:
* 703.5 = 4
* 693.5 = 2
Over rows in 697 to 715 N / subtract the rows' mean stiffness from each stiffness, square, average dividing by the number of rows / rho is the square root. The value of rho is 2.51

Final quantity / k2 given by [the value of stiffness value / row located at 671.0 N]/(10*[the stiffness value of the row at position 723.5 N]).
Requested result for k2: 0.114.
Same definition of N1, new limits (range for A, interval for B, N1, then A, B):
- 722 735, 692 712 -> 14.8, 0.18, 15.0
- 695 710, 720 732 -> 13.9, 2.53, 16.4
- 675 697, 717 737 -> 15.7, 0.61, 16.4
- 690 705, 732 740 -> 14.9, 0.71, 15.6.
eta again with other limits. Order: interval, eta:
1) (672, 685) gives 0.1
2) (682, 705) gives 1.1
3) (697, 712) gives 5.9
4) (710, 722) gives 1.6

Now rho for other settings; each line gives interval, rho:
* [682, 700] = 0.72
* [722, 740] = 0.47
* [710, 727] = 1.24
